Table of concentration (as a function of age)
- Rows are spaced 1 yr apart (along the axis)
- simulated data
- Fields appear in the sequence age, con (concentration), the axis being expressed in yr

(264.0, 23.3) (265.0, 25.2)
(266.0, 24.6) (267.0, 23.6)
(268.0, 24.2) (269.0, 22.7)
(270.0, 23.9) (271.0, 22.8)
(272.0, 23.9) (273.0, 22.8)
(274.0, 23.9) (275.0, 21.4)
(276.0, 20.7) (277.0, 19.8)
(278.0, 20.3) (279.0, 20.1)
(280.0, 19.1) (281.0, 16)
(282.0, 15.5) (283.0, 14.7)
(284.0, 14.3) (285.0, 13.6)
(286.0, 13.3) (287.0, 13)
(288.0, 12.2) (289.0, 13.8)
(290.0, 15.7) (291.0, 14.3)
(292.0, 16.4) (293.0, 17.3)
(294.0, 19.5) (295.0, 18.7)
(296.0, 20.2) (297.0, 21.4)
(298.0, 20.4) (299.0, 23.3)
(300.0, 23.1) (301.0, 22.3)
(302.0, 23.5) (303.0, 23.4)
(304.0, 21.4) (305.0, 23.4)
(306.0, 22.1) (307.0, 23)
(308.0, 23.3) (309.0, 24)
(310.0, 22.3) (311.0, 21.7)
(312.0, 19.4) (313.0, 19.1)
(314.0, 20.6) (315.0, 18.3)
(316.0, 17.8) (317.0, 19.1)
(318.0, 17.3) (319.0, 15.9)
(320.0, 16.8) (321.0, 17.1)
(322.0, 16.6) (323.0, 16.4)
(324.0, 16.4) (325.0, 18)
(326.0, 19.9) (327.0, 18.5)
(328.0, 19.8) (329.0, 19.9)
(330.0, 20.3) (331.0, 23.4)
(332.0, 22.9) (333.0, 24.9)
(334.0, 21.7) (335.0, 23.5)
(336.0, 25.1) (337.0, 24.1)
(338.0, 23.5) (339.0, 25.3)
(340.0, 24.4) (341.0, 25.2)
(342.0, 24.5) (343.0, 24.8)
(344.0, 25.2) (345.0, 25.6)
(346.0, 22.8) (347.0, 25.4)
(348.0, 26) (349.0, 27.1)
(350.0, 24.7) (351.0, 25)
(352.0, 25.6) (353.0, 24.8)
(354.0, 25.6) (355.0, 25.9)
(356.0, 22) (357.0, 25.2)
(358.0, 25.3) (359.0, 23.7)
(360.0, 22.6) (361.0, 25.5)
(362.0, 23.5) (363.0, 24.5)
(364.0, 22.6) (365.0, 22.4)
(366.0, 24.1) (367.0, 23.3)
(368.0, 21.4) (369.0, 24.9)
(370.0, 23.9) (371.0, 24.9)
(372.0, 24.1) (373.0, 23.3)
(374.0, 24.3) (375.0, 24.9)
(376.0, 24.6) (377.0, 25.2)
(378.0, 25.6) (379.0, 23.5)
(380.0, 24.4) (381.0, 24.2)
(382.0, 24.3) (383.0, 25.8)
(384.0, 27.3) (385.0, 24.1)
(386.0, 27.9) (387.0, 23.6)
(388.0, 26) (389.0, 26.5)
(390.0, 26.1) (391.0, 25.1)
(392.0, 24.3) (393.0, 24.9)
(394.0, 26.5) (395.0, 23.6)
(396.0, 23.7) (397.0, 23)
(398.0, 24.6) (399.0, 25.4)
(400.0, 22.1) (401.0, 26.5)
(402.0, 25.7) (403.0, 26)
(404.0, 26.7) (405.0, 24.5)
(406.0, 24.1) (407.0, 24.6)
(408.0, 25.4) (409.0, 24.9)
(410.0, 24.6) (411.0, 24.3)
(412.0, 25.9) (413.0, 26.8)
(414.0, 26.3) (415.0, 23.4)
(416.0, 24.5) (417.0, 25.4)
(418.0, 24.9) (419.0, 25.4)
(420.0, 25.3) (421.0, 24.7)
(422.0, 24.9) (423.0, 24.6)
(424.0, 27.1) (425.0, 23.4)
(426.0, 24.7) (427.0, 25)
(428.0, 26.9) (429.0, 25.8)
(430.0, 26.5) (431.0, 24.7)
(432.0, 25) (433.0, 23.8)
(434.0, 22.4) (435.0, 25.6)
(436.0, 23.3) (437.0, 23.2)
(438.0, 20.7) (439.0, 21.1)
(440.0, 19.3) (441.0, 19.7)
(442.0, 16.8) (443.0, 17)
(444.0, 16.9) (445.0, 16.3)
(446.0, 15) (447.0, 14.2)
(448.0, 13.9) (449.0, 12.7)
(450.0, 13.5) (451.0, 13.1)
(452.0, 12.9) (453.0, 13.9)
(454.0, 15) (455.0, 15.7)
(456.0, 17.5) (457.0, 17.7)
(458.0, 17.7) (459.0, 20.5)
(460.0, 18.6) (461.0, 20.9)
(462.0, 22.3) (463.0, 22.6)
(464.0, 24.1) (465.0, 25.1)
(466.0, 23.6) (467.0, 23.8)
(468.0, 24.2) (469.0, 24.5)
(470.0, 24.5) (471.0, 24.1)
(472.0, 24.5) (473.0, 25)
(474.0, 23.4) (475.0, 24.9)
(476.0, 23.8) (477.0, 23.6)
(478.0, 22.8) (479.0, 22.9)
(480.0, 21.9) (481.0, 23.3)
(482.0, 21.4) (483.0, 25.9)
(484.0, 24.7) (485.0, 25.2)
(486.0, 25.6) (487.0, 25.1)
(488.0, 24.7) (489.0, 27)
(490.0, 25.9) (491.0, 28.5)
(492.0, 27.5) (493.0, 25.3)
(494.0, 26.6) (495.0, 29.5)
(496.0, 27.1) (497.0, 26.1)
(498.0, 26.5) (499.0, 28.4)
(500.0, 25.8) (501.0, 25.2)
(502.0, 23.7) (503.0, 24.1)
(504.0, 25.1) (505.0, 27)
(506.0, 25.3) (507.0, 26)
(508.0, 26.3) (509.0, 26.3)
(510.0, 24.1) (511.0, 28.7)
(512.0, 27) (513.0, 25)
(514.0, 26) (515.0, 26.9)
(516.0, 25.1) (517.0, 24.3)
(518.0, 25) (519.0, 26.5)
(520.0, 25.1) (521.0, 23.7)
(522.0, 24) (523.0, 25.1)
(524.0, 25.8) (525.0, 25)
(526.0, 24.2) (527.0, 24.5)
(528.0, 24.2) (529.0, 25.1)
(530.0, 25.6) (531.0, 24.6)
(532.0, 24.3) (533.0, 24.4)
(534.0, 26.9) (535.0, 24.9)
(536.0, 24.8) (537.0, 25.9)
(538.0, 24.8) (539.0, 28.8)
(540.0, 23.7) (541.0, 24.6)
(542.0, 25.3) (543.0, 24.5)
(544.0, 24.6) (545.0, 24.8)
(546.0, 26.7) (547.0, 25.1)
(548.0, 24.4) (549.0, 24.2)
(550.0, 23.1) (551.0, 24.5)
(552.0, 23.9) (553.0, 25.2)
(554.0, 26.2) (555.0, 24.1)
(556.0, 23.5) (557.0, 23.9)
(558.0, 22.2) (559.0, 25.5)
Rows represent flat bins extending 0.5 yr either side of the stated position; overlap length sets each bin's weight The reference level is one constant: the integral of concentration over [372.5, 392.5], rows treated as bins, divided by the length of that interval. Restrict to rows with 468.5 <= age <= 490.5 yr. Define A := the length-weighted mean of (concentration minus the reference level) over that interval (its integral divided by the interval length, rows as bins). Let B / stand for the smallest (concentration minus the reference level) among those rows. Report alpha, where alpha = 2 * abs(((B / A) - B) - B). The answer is 24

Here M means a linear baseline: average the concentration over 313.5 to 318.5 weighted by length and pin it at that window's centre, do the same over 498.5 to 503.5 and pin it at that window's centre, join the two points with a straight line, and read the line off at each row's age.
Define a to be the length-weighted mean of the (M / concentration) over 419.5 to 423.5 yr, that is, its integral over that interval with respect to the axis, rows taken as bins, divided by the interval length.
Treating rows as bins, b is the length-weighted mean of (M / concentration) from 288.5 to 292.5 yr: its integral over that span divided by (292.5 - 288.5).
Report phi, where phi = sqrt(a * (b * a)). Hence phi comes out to 0.98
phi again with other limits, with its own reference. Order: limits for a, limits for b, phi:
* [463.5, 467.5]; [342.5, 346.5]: 0.89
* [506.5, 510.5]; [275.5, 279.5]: 0.93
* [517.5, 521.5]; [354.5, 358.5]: 0.95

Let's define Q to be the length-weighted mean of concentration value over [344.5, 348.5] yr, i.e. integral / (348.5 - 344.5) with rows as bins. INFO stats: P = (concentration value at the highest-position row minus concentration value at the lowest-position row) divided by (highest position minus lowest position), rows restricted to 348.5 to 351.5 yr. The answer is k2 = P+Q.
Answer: 23.9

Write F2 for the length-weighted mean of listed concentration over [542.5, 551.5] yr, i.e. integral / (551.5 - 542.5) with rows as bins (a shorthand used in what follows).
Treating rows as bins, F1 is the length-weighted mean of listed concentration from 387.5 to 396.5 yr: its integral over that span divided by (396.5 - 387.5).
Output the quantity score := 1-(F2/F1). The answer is 0.02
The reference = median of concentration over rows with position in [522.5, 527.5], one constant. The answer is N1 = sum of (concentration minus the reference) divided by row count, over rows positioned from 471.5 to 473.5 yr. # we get -0.25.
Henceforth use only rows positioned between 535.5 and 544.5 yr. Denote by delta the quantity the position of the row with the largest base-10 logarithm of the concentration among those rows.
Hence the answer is 539.0 yr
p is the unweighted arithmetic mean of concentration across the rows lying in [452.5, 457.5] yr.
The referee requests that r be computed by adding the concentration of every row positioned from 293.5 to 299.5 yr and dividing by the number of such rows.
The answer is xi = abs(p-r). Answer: 4.6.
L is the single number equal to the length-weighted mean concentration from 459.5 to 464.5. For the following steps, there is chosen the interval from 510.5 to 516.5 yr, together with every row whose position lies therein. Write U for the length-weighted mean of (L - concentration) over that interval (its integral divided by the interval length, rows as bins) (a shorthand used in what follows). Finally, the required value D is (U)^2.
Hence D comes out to 23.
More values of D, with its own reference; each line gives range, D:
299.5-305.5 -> 1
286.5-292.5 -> 56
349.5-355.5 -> 13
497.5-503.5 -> 15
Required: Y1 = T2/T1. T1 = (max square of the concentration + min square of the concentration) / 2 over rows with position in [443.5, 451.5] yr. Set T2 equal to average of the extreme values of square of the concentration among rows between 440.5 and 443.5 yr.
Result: 1.5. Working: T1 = 223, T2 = 335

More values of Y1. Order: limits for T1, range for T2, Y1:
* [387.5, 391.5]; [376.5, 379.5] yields 0.9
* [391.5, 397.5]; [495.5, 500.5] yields 1.2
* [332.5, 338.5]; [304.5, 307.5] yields 0.9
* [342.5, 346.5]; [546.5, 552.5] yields 1.0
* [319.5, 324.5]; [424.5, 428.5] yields 2.3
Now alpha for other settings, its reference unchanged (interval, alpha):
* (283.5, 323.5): 56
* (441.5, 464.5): 52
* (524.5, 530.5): 9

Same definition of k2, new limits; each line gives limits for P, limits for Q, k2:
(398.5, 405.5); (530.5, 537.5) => 25.0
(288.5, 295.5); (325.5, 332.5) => 21.5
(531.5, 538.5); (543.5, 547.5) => 25.4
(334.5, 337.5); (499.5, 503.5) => 25.0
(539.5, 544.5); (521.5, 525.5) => 25.2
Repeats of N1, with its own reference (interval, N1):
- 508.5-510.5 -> 0.20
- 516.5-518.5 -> -0.35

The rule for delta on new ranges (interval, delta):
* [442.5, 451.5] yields 443.0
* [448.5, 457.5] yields 457.0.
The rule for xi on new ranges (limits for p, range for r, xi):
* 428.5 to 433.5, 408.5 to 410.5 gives 0.4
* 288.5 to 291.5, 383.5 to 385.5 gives 11.1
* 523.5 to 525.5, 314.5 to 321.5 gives 7.9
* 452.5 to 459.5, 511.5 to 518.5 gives 8.8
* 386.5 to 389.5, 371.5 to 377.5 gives 1.0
